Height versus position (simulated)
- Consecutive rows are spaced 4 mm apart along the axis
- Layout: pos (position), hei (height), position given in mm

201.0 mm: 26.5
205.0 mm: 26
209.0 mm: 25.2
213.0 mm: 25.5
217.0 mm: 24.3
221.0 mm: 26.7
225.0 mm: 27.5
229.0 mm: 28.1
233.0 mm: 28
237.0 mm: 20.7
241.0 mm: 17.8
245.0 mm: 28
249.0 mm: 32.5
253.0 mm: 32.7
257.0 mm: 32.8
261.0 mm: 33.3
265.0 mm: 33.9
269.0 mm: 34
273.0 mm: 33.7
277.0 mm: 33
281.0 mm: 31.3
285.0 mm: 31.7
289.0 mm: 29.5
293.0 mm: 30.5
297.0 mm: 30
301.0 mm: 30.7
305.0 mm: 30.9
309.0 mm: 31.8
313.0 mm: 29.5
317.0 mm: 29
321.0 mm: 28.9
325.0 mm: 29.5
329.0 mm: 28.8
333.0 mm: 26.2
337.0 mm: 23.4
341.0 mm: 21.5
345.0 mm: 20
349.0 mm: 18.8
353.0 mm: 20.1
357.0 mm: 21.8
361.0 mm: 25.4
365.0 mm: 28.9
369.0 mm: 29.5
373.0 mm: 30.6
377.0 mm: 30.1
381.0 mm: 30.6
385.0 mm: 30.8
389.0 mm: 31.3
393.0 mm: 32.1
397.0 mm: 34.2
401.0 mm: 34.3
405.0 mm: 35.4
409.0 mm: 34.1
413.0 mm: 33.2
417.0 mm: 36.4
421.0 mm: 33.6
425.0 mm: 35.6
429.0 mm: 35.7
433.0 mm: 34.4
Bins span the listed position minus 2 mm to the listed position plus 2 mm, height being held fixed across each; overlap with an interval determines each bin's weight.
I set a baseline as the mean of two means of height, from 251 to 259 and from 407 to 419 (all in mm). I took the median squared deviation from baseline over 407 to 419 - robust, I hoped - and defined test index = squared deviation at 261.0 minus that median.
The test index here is 0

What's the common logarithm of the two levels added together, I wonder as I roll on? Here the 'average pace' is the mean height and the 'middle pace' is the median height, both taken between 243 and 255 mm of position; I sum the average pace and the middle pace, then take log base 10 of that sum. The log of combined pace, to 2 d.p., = 1.80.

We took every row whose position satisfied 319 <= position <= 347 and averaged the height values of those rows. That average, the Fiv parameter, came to 25.5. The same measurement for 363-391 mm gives 30.3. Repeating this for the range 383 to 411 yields 33.2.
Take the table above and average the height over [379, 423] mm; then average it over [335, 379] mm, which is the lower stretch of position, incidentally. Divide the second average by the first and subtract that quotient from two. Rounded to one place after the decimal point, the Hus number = 1.3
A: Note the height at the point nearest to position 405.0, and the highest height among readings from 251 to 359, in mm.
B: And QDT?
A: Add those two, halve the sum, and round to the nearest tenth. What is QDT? 34.7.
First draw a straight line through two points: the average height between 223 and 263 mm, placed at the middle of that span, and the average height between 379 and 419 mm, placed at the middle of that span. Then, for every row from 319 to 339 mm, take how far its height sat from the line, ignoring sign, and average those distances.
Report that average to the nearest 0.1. 3.6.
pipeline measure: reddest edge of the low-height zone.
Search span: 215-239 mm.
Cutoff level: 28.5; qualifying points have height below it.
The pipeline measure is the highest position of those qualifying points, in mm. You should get 237.0 mm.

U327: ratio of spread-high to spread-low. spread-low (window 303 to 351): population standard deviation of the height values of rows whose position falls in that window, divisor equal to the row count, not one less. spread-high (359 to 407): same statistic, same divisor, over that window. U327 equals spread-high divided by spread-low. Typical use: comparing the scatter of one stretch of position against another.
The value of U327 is 0.6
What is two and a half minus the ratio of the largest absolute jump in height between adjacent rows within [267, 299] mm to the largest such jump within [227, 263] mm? 2.3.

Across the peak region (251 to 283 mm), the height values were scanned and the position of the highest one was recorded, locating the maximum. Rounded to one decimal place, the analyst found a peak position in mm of 269.0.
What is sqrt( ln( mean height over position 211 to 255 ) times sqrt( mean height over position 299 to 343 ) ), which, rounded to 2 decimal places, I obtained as 4.17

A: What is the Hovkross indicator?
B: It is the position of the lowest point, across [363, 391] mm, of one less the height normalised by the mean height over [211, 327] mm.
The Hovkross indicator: 389.0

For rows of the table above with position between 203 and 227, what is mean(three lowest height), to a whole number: 25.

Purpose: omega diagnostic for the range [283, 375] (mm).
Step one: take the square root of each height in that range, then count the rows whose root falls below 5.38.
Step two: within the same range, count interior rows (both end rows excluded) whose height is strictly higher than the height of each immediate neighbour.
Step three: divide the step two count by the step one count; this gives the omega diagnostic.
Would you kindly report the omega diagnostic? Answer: 0.27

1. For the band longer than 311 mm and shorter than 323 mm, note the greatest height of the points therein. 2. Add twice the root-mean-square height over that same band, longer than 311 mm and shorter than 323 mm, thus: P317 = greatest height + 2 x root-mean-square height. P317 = 88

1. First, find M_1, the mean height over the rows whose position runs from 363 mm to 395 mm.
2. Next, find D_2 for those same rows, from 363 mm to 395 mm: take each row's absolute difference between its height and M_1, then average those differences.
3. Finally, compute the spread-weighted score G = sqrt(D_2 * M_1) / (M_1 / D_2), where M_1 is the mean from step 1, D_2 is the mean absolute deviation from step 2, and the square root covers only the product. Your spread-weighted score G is 0.12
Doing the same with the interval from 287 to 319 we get 0.12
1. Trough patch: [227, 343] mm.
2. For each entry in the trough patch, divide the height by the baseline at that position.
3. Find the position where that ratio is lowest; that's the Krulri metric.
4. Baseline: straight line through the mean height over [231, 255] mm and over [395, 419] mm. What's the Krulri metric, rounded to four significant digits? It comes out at 241.0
